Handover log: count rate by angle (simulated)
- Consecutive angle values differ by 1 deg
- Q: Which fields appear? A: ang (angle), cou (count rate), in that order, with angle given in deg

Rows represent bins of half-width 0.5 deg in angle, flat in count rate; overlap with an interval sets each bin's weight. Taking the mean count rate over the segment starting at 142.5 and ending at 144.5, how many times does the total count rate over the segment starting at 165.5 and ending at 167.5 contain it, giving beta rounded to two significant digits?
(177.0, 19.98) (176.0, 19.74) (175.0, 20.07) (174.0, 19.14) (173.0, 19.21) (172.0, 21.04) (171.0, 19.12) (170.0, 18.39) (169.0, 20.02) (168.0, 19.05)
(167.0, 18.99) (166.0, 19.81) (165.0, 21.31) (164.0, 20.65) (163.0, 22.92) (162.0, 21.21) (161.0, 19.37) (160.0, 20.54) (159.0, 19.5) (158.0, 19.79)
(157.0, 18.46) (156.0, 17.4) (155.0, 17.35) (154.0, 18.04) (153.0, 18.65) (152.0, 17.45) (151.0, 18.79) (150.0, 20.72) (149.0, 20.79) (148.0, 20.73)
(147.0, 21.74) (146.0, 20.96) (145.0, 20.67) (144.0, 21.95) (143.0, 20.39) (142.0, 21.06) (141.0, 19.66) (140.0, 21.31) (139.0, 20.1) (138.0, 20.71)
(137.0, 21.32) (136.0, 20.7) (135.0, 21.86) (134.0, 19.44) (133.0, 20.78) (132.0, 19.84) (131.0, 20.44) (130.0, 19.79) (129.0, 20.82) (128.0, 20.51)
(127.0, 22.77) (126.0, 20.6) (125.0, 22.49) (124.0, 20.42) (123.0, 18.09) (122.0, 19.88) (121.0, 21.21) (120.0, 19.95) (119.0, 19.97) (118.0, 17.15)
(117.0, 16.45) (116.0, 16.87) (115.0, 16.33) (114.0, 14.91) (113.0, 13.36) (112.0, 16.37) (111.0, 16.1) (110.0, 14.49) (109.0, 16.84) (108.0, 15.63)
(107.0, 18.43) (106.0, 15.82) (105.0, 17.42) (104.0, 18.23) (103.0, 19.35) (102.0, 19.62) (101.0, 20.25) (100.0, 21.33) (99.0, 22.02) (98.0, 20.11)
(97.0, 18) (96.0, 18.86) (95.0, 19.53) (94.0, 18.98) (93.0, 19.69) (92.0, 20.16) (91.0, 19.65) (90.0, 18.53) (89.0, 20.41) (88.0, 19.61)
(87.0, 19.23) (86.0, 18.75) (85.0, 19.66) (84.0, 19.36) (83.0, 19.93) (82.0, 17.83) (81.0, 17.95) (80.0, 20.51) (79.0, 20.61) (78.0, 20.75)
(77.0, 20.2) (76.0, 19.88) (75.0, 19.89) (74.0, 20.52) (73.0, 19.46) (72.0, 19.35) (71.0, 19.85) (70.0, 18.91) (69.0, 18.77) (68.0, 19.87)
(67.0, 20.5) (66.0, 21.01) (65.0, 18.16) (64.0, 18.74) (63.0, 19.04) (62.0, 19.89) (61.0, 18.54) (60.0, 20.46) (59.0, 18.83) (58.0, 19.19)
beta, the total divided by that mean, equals 1.8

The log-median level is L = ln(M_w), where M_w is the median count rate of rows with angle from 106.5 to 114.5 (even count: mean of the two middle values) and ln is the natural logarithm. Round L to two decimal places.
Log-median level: 2.76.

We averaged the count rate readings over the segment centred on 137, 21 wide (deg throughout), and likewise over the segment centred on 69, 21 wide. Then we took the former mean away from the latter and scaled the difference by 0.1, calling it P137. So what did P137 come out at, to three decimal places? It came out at -0.112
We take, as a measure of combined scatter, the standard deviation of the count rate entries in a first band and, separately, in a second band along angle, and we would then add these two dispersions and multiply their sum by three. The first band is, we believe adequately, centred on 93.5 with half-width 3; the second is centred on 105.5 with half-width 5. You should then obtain 7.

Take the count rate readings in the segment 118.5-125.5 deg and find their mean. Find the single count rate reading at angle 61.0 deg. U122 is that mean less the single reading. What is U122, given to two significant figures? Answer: 1.7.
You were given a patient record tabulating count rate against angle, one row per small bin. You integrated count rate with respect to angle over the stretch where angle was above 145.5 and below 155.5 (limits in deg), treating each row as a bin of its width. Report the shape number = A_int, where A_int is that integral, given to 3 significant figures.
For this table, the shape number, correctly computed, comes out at 195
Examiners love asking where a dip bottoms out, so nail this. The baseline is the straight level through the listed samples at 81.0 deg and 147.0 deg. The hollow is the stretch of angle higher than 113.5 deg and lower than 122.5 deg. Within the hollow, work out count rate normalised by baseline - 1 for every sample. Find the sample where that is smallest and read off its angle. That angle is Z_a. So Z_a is 114.0 deg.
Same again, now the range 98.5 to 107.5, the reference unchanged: 106.0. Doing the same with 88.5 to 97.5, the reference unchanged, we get 97.0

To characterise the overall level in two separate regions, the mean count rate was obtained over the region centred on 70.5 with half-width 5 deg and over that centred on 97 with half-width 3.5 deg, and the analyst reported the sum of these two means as 39.6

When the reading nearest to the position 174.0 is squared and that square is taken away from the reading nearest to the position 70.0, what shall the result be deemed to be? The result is -347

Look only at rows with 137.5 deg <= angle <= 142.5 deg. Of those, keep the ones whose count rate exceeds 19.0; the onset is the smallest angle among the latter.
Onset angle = 138.0 deg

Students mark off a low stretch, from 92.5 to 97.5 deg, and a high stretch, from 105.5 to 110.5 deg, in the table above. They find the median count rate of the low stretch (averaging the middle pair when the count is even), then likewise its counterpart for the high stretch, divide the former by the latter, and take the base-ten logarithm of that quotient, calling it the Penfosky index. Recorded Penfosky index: 0.079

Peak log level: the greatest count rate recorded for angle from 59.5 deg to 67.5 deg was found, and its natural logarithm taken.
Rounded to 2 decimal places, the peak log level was 3.04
